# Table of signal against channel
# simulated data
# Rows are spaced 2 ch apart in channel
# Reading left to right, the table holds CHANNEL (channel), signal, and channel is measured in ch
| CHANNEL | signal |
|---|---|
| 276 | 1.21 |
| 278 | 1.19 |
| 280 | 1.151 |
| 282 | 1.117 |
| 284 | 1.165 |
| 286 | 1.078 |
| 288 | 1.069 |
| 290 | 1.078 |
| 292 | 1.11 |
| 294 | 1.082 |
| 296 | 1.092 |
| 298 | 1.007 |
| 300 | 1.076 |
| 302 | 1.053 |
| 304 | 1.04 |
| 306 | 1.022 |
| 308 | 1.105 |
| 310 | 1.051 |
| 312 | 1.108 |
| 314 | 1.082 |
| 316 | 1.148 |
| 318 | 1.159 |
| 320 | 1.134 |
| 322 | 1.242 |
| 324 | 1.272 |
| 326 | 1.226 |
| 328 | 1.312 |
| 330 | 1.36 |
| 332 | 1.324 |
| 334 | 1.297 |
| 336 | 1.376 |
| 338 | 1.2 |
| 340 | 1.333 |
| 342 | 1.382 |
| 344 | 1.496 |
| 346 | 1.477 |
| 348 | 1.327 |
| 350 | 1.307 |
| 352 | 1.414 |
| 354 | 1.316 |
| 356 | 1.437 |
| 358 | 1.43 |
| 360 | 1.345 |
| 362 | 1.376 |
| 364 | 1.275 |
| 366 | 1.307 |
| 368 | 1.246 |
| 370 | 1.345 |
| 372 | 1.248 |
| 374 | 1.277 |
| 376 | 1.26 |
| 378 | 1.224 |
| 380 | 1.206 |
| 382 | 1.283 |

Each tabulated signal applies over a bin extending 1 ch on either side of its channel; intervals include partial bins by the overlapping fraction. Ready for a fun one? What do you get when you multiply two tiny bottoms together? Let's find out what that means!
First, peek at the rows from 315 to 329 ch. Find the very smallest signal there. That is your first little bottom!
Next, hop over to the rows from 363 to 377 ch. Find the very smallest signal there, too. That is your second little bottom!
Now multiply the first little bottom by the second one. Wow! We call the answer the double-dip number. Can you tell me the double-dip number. 1.41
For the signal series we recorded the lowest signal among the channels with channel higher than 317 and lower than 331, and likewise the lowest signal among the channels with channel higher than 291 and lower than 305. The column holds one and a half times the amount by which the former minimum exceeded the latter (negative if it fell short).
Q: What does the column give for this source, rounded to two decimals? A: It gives 0.19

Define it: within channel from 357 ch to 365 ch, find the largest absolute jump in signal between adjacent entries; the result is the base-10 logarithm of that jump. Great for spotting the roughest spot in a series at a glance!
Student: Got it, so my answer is -1.00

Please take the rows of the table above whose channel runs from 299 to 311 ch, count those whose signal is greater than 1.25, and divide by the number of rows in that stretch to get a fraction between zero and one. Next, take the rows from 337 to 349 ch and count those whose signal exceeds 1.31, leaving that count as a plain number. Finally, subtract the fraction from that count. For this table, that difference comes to 5.0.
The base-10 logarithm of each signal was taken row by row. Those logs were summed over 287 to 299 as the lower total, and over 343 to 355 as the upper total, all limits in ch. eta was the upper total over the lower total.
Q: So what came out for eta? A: 4.7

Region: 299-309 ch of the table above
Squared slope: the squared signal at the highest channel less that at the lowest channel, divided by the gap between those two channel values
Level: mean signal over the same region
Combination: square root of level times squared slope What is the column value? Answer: 0.092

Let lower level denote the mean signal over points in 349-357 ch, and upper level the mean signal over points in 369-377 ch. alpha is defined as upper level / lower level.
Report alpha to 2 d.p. 0.94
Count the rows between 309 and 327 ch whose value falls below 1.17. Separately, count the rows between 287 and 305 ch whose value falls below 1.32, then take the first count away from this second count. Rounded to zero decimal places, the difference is 3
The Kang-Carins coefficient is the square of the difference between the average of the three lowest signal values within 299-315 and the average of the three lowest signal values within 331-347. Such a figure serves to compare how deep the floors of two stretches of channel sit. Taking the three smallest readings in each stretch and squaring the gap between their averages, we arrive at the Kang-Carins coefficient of 0.056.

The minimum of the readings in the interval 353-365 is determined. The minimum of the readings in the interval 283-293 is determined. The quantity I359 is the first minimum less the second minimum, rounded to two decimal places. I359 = 0.21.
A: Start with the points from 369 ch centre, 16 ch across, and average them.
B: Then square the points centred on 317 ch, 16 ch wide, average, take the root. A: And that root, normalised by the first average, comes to 0.89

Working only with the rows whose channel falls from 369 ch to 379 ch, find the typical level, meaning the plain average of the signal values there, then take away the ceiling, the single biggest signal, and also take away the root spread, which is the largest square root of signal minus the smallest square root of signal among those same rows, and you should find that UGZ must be -0.13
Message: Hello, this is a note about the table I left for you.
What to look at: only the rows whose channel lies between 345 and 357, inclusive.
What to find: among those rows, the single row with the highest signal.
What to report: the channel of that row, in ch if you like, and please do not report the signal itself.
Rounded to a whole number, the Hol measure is 346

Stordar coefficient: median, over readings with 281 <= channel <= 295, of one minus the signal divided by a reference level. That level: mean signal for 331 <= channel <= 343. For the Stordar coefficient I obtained 0.18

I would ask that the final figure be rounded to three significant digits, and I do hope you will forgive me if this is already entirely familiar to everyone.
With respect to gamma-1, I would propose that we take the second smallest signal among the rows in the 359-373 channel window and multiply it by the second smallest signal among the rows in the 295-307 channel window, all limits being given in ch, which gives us 1.28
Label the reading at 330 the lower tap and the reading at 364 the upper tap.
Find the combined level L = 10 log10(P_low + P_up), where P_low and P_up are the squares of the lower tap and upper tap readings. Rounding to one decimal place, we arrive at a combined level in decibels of 5.4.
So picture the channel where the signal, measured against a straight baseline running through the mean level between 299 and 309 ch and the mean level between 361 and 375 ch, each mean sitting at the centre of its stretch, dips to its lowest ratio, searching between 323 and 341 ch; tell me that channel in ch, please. 338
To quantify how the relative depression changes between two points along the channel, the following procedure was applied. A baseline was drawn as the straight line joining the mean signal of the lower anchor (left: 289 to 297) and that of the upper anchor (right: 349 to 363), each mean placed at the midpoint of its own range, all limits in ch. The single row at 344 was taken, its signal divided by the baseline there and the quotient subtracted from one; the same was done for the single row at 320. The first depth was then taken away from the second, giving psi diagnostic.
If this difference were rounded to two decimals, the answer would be 0.20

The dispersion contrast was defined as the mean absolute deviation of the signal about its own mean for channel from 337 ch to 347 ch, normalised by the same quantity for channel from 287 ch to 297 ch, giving 7.51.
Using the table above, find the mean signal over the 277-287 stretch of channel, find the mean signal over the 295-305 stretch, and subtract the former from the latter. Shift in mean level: -0.09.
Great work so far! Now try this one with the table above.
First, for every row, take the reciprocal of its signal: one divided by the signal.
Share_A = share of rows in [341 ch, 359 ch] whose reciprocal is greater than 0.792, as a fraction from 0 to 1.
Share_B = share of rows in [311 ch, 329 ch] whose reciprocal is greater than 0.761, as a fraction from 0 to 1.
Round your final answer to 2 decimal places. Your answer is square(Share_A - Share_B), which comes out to 1.00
